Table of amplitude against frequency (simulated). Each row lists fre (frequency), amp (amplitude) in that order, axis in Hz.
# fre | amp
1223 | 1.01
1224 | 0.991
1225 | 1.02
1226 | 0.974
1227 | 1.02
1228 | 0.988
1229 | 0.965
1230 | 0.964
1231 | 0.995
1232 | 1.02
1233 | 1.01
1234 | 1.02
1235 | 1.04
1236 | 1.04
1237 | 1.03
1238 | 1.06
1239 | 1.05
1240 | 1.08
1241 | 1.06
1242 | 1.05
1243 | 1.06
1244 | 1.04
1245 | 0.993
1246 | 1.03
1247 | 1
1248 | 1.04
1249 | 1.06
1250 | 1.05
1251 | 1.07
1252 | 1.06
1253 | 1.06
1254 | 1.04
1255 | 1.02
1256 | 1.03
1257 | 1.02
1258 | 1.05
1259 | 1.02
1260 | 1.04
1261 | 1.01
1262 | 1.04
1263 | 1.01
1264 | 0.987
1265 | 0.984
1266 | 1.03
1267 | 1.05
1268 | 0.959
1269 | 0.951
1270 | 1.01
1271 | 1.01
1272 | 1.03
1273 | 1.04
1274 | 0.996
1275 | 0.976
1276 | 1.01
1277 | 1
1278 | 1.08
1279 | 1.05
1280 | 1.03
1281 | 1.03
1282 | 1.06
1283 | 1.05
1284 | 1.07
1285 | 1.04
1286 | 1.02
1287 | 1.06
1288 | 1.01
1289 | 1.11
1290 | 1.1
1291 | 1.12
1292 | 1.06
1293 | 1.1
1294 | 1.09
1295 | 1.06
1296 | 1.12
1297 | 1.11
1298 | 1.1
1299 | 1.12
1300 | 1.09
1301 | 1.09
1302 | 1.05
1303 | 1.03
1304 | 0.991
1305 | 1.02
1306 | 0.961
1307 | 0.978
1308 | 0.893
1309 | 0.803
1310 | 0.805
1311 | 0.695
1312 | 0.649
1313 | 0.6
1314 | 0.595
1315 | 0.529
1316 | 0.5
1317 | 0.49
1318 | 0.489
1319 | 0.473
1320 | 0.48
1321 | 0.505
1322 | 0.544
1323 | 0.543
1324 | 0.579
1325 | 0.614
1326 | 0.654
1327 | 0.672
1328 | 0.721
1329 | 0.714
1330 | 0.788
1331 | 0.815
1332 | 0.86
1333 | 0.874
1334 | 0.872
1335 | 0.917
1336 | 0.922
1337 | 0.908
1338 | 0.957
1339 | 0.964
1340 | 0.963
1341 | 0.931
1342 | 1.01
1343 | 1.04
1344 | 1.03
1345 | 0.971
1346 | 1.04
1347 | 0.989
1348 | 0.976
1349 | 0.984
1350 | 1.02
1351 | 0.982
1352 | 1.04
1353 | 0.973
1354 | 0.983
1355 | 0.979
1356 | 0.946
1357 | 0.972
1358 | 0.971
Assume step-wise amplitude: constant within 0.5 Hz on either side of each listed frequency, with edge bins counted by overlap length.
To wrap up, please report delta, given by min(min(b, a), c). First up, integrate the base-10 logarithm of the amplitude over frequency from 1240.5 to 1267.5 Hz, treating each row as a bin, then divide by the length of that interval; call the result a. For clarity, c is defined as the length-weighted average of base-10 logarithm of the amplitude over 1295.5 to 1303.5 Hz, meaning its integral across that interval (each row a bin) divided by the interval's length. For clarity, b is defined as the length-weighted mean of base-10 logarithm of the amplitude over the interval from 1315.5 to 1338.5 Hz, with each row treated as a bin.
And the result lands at -0.17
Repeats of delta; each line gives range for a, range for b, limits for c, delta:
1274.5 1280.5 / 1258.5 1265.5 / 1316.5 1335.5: -0.19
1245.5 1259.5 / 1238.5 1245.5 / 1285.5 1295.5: 0.02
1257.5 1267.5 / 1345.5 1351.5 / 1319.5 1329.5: -0.22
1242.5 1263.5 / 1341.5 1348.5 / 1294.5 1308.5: 0.00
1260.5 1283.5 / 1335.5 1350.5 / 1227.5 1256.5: -0.01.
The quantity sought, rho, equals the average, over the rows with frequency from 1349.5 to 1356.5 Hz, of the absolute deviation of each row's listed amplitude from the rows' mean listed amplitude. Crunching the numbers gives 0.023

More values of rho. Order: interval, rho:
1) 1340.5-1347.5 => 0.032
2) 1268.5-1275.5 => 0.024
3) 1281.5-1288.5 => 0.018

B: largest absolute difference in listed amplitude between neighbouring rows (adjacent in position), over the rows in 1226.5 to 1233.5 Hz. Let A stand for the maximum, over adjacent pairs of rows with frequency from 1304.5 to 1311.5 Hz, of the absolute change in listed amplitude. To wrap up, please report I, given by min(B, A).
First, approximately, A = 0.110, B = 0.032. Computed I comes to 0.0320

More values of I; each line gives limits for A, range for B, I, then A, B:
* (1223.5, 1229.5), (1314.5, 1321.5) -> 0.0290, 0.046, 0.029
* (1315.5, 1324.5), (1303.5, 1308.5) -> 0.0390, 0.039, 0.085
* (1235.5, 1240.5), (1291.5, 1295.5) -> 0.0300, 0.030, 0.040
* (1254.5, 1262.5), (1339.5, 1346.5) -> 0.0300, 0.030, 0.079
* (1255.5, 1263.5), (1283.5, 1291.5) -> 0.0300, 0.030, 0.100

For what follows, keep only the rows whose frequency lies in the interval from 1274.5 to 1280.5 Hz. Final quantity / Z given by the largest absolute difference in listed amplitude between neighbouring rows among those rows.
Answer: 0.08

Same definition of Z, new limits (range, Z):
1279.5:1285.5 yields 0.03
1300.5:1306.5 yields 0.06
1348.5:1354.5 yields 0.07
